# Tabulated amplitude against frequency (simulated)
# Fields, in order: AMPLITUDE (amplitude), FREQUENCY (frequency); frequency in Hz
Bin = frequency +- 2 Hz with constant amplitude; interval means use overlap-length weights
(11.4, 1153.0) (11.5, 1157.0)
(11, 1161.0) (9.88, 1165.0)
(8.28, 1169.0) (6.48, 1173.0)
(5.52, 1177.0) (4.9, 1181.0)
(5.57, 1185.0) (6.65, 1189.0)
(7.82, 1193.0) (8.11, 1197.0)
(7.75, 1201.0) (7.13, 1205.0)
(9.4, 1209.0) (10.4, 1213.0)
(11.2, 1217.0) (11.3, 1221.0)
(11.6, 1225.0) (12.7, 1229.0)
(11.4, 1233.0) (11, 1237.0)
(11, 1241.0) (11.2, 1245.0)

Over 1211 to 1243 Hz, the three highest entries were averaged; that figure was 12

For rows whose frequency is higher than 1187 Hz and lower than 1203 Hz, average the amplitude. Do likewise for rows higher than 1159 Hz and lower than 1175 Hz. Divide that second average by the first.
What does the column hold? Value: 1.18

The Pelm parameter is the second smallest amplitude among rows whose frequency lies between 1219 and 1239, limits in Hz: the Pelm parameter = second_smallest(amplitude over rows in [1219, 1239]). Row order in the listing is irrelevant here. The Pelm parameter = 11.3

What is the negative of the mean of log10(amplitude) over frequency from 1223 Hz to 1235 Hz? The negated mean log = -1.08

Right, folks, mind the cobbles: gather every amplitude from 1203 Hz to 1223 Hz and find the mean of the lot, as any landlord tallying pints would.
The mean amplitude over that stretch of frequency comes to 9.9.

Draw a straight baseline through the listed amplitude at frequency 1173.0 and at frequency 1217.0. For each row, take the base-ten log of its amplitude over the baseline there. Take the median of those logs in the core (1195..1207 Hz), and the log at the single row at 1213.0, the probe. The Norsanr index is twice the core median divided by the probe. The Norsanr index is 11.5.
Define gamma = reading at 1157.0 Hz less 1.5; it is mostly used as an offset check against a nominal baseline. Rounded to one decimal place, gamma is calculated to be 10.0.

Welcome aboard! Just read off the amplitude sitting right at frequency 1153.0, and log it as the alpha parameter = 11.4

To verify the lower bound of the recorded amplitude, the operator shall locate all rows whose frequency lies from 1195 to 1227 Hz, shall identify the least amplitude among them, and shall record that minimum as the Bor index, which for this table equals 7.13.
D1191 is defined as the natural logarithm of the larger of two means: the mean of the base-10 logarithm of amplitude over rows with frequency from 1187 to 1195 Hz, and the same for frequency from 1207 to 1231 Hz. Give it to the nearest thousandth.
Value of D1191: 0.043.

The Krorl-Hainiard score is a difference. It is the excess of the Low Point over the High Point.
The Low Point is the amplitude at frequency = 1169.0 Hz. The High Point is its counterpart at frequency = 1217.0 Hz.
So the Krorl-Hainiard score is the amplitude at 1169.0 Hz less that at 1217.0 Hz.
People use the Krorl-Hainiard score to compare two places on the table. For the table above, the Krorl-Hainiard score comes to -2.9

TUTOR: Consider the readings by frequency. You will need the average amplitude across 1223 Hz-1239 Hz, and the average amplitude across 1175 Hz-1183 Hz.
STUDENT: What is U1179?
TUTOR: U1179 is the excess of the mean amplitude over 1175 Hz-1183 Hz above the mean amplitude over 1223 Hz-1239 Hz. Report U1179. -6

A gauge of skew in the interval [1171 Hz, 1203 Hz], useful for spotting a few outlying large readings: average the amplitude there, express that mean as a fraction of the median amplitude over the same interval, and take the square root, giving 1.00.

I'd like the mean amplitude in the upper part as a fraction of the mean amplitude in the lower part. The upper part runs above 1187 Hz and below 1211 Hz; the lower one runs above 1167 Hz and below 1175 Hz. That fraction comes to 1.06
